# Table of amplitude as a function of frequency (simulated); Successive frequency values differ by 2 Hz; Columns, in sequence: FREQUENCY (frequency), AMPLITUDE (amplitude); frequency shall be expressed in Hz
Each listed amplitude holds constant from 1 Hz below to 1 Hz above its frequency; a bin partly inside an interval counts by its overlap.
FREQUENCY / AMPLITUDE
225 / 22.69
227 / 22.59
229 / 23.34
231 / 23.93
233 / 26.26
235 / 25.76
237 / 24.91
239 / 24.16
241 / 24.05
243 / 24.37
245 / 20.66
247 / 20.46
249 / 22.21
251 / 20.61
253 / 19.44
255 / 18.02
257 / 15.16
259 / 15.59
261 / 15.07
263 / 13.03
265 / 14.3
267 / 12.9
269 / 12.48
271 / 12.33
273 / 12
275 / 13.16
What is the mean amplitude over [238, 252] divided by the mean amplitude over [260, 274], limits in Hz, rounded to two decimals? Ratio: 1.70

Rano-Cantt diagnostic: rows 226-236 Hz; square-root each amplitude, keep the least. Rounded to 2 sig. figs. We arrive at 4.8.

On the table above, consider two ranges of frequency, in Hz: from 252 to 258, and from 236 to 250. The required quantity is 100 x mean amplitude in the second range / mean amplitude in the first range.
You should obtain 131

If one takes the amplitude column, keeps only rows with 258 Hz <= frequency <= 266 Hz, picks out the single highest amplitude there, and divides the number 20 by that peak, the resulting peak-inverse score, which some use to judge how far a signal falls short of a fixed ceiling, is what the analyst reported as 1.3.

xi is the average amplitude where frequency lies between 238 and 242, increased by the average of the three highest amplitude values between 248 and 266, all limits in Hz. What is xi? 44.9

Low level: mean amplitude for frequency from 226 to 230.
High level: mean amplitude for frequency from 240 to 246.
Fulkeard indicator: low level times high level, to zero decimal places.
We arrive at 529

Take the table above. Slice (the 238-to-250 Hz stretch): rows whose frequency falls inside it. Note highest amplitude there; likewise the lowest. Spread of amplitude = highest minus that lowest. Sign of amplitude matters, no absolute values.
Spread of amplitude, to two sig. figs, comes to 3.9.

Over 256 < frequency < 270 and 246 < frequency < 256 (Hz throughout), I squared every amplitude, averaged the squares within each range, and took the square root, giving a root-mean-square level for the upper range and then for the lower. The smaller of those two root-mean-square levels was 14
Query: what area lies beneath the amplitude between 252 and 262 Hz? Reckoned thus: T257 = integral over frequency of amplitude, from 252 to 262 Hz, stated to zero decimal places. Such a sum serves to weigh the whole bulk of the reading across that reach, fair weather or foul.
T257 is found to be 167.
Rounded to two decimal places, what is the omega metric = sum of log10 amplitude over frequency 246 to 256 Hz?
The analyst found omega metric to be 6.52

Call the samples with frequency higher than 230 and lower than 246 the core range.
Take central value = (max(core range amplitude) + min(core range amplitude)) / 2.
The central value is 23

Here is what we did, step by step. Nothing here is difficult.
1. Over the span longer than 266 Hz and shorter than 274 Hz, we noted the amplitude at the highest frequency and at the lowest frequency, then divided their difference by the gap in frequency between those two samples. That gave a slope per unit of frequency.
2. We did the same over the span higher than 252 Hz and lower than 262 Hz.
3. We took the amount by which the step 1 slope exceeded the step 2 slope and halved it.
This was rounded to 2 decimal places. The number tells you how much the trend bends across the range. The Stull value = 0.20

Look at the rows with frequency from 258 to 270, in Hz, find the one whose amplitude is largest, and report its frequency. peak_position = 259 Hz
